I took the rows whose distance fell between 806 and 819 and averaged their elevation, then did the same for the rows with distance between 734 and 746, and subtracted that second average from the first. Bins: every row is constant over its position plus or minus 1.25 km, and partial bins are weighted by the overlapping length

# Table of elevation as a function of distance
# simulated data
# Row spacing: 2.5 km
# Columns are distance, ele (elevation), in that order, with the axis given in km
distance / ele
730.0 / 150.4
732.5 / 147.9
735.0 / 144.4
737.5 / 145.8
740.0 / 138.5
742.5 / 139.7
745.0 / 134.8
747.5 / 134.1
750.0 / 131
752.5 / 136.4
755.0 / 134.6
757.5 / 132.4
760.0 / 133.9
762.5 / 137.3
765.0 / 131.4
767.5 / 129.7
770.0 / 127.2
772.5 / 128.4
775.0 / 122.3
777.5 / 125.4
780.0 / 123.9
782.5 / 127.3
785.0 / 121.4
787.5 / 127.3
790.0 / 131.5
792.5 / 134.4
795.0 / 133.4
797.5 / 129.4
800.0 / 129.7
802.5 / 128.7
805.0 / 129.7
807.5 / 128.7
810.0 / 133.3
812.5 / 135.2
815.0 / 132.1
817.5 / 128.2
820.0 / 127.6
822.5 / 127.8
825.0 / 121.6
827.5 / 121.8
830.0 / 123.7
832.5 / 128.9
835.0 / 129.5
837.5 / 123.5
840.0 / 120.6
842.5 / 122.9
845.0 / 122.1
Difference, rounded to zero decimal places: -9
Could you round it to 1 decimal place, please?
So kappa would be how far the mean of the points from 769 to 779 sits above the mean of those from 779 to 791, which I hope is -0.5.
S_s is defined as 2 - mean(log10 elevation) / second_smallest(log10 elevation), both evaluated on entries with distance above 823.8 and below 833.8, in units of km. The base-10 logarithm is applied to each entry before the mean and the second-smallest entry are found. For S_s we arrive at 0.9963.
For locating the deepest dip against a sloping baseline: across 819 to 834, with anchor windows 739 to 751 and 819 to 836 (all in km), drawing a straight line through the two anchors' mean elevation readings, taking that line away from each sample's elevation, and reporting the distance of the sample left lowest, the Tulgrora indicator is 825.0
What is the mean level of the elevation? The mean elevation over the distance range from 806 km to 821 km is 131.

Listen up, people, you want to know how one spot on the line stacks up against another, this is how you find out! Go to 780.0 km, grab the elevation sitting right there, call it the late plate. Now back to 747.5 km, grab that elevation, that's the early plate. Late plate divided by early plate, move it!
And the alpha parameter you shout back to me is 0.92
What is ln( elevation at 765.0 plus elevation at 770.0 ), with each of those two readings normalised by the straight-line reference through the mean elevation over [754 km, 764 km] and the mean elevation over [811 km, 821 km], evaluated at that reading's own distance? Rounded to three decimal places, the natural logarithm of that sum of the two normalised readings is 0.658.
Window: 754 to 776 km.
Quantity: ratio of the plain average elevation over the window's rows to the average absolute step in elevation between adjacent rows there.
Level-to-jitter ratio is 43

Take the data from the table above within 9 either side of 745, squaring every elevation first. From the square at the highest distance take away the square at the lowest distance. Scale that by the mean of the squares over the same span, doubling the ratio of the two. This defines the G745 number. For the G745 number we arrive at -0.28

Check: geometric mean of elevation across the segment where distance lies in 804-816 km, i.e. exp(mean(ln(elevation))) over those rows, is 132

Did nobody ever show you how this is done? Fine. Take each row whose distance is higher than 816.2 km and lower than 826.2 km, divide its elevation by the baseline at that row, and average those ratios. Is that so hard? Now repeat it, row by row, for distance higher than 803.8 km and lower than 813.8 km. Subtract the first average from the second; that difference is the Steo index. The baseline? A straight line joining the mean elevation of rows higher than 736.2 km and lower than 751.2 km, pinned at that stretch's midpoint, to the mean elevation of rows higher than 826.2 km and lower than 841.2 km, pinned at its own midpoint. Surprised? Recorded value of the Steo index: 0.03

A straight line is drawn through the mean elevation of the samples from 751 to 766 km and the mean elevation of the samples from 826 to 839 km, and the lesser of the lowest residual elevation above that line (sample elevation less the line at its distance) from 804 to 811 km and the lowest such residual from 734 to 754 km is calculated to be -4.4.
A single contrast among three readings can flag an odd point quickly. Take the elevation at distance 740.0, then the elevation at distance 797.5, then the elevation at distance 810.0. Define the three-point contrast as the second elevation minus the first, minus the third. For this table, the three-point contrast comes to -142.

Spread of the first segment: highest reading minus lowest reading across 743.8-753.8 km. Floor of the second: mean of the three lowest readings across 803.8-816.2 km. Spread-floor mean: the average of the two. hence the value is 67.8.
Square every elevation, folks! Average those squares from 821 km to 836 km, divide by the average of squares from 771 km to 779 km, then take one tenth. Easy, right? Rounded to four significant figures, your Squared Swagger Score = 0.1003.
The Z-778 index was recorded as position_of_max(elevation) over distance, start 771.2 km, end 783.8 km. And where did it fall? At 772.5 km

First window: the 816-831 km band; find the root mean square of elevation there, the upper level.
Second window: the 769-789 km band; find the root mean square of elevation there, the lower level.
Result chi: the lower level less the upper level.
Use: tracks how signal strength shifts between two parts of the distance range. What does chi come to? 0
